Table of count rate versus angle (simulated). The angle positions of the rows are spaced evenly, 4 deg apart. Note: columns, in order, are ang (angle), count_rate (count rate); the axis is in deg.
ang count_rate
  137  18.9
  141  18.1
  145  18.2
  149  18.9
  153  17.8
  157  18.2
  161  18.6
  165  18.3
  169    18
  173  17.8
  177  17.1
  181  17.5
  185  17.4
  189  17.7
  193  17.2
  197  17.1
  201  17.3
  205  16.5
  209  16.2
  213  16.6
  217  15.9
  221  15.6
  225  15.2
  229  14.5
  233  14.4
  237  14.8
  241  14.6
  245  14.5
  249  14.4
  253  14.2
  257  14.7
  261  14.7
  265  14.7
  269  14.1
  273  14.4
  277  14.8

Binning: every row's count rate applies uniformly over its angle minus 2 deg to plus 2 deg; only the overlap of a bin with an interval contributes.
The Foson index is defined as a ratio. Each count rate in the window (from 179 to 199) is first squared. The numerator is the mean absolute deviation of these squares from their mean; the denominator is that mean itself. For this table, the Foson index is 0.021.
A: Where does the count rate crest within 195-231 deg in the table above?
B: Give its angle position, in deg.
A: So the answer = 201 deg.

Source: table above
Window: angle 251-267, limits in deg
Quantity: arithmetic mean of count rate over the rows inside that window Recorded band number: 14.6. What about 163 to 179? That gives 17.8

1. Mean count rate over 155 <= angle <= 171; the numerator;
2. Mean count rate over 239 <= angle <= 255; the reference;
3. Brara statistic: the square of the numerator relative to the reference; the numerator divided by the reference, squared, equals 1.61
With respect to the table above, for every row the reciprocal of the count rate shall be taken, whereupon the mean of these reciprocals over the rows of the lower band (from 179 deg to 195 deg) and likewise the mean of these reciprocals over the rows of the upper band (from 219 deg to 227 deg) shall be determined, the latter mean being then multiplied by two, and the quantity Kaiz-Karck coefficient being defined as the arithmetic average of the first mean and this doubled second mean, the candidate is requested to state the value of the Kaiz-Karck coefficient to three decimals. 0.094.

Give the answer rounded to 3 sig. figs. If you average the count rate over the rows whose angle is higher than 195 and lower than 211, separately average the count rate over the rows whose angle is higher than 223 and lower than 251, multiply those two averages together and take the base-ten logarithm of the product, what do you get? 2.39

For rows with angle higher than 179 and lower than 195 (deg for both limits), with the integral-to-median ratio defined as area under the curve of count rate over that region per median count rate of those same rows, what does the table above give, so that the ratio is 16.0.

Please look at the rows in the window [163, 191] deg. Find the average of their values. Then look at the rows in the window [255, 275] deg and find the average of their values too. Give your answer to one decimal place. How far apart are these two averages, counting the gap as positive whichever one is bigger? 3.2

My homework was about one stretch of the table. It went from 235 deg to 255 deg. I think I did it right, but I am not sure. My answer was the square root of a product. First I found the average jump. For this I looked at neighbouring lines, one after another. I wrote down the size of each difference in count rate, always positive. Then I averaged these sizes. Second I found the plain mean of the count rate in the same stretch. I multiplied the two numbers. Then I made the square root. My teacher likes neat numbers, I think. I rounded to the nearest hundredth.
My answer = 1.47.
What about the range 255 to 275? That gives 1.81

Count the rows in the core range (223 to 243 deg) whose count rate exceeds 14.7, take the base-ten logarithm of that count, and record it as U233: 0.30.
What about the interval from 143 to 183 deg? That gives 1.00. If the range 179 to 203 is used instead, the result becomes 0.78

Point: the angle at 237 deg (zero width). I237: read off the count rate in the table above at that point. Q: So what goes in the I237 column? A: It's 14.8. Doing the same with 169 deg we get 18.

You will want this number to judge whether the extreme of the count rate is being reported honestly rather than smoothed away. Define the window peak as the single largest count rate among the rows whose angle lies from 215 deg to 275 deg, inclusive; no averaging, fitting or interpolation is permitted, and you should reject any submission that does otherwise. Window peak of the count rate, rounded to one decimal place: 15.9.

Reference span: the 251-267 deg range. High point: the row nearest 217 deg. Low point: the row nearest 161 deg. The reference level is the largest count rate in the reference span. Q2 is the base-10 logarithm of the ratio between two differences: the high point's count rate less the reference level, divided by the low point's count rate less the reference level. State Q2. -0.51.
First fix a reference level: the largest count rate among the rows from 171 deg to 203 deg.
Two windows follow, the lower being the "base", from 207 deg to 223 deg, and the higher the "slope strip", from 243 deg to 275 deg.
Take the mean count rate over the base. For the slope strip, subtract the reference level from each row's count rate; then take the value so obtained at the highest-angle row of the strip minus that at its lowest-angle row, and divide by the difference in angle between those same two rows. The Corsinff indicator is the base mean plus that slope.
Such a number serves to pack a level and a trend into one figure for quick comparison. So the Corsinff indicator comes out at 16.1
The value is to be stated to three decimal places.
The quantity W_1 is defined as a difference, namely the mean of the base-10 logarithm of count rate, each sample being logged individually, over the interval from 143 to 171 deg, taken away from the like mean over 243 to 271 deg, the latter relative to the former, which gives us -0.102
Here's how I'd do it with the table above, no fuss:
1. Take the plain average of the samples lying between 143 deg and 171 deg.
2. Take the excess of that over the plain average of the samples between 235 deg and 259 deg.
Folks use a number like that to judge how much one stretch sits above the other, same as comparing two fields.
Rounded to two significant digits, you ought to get 3.8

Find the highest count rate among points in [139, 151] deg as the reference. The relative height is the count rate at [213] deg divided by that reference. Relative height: 0.88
